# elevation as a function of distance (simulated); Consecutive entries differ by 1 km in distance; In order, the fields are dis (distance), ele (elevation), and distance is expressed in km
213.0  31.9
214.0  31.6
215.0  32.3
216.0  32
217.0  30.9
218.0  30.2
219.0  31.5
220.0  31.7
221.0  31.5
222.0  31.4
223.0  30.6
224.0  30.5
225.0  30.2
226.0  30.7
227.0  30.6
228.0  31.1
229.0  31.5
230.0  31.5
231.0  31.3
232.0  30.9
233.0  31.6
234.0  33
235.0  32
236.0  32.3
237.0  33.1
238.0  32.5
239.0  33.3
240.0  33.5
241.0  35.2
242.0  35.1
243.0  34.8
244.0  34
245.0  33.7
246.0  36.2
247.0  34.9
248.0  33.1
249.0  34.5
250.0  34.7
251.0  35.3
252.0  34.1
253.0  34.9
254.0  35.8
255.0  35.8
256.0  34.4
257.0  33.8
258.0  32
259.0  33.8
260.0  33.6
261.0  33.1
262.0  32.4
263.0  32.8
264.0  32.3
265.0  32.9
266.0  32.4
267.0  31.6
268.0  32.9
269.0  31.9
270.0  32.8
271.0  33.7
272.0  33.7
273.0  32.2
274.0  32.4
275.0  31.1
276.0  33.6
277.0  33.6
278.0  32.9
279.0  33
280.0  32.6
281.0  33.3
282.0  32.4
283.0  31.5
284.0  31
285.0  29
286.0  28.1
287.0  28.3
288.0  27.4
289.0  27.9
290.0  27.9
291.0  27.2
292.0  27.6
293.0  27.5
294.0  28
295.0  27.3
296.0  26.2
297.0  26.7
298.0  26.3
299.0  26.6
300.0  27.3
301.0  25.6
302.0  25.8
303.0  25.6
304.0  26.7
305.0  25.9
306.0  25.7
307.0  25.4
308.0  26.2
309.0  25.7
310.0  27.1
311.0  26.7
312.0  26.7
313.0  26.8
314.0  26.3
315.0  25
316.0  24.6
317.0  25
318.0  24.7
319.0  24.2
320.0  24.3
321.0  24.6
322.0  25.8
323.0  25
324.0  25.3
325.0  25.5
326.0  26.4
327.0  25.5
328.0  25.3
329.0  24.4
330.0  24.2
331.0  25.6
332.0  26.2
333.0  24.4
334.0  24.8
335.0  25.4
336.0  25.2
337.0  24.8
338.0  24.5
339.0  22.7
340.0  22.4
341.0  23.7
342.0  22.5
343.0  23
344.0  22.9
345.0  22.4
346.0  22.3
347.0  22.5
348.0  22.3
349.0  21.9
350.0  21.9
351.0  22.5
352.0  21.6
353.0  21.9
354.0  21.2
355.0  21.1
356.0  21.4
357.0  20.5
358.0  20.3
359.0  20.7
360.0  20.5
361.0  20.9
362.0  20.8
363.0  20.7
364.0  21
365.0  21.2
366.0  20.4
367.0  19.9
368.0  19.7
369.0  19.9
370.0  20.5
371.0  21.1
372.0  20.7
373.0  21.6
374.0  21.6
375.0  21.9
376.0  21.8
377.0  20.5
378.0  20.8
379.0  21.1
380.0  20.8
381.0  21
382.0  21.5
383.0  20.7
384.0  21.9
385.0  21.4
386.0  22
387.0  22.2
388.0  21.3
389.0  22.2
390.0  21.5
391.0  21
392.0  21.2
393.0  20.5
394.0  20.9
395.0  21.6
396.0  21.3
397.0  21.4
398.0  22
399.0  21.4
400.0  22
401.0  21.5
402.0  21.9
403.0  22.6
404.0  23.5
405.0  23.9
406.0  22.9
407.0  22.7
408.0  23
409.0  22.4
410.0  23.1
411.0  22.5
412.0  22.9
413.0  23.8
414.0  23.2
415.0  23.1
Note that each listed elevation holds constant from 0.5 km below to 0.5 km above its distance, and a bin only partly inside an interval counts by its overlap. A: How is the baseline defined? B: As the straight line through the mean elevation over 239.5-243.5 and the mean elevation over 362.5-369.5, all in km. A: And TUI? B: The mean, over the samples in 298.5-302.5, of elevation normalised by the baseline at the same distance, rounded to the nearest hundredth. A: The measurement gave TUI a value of 0.94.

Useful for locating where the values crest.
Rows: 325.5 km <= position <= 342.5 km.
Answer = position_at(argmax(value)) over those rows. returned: 326.0 km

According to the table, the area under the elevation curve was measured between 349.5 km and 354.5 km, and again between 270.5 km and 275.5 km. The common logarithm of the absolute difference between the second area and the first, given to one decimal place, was 1.7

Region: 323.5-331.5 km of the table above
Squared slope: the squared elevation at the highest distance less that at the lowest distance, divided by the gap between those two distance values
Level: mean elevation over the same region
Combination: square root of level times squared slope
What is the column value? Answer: 7.4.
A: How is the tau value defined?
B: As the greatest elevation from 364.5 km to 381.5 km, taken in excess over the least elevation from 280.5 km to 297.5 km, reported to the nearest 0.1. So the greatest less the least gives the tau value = -4.3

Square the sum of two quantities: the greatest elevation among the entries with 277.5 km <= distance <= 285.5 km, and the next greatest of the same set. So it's 4396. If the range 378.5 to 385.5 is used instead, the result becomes 1884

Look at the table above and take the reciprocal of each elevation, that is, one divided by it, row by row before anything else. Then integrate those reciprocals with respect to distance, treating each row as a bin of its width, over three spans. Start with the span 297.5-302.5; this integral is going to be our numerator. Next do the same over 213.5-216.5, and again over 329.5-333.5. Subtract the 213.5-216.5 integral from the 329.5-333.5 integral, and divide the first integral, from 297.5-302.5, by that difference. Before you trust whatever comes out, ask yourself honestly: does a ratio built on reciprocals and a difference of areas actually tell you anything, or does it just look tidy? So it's 2.9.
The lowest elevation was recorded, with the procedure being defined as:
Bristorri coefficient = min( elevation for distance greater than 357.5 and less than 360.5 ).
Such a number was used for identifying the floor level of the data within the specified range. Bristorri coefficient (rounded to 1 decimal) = 20.3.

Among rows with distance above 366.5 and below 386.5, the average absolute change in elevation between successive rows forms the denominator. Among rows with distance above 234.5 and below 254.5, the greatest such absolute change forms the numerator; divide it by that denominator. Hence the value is 5.1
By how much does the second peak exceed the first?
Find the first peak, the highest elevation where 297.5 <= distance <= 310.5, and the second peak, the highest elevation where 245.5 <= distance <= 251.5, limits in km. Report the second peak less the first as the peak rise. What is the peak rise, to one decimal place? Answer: 8.9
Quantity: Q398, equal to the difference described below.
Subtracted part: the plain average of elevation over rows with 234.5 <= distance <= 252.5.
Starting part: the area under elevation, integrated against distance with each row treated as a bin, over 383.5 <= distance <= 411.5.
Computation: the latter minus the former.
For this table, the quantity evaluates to 582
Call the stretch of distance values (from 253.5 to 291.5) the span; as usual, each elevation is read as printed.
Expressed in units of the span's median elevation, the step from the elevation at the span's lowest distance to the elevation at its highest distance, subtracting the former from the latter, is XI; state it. -0.26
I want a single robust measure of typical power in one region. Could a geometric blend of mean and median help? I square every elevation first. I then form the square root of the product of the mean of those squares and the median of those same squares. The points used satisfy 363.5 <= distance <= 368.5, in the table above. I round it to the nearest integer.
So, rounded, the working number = 417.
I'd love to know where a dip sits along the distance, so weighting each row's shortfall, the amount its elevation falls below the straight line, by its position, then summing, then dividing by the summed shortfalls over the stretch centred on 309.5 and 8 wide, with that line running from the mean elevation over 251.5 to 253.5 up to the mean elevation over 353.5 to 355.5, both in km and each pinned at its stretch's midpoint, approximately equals 307.2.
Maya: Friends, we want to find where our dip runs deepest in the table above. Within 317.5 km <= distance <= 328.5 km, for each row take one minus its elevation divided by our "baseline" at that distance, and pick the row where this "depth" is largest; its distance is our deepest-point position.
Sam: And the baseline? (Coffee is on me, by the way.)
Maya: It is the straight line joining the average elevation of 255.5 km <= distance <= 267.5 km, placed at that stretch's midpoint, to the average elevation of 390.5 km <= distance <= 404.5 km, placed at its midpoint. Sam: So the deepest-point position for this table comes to 319.0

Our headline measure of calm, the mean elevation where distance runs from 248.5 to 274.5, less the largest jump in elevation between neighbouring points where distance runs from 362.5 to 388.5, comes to 32.2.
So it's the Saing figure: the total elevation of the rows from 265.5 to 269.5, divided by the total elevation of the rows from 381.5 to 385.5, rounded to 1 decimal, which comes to 1.5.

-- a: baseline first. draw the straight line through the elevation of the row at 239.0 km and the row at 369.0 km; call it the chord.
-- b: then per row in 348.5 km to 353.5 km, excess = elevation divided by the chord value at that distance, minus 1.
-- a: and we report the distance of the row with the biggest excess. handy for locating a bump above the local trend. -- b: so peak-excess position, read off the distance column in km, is 351.0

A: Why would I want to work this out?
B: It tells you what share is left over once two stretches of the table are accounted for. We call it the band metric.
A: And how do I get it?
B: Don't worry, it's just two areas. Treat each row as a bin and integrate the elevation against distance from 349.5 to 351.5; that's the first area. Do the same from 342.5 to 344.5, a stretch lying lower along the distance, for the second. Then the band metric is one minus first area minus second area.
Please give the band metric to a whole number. -89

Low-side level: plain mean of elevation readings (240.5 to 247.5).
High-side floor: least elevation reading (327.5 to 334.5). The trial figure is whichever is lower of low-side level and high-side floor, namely 24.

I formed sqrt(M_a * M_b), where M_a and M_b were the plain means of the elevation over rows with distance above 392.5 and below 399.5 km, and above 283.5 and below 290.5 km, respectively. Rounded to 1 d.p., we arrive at 24.6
